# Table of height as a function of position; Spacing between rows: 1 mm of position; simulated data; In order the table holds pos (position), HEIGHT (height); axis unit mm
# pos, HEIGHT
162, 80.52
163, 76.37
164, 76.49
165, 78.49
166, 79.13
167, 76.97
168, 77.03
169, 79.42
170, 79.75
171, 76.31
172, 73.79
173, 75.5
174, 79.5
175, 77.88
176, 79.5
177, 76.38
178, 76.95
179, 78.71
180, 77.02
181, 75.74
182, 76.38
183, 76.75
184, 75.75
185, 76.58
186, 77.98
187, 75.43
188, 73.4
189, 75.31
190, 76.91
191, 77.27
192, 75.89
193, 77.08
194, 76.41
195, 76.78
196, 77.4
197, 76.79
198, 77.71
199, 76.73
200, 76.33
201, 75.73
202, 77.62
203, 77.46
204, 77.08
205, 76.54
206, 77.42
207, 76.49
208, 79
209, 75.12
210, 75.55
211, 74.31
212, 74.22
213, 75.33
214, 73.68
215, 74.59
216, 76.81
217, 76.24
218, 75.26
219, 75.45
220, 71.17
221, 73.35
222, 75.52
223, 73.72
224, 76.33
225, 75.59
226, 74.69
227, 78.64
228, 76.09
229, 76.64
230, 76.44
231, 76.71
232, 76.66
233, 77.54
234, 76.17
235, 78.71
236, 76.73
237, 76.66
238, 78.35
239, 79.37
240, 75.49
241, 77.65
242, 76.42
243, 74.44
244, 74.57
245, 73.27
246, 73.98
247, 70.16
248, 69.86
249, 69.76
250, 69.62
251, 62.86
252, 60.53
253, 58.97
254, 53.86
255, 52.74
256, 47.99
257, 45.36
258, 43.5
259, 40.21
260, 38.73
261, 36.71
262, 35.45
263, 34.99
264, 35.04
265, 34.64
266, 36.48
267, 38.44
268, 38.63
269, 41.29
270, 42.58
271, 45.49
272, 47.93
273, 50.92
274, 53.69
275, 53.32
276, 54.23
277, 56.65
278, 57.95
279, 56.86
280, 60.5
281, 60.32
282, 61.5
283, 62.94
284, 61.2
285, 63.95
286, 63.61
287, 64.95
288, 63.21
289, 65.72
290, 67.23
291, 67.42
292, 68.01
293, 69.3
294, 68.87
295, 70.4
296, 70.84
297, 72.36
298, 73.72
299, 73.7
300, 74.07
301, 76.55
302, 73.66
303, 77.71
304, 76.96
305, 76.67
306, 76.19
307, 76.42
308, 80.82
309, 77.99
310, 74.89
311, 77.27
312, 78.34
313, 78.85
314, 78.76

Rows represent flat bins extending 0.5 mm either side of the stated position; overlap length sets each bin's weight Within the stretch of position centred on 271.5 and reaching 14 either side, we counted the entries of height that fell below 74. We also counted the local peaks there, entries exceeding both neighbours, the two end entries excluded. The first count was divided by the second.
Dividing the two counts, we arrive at 5.60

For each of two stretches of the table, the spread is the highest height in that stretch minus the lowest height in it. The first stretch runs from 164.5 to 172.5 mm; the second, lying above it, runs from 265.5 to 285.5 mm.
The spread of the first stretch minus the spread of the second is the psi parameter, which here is -22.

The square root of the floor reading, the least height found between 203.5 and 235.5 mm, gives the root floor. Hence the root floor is 8.4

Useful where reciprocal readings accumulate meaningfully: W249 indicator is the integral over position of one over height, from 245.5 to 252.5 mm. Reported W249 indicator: 0.103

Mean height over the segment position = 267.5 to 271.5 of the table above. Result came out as 42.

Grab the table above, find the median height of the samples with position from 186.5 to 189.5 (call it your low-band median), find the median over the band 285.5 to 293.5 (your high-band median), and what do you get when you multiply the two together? 5006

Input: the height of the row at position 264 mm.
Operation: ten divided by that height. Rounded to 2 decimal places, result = 0.29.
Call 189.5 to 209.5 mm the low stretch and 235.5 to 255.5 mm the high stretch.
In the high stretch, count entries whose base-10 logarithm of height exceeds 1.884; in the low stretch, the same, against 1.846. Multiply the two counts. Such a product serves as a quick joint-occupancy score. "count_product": 100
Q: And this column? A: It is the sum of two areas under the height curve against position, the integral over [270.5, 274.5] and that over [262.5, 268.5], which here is 416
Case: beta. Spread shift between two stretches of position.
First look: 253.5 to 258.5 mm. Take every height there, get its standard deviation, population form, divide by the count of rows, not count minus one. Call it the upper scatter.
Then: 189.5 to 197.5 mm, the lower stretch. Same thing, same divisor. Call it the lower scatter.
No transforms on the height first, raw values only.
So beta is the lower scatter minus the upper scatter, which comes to -3.6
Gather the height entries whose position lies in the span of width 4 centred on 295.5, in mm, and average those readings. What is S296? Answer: 71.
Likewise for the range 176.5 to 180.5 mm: 77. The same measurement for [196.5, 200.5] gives 77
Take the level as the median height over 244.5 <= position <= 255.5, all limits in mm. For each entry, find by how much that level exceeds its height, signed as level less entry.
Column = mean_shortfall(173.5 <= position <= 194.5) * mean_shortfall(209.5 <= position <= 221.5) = 36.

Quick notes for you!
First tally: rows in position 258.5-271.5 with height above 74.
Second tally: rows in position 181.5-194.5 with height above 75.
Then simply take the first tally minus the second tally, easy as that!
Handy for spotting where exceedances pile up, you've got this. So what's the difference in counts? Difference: -12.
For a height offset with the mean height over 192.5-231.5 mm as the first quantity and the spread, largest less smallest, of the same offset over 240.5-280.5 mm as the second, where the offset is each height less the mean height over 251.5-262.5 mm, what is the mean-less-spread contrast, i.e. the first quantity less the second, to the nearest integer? -14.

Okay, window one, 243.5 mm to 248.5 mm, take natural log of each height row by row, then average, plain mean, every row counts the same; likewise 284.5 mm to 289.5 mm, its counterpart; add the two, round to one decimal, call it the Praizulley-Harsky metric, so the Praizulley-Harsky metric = 8.4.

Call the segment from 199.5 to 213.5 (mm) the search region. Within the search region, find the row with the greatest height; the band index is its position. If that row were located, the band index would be 208 mm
